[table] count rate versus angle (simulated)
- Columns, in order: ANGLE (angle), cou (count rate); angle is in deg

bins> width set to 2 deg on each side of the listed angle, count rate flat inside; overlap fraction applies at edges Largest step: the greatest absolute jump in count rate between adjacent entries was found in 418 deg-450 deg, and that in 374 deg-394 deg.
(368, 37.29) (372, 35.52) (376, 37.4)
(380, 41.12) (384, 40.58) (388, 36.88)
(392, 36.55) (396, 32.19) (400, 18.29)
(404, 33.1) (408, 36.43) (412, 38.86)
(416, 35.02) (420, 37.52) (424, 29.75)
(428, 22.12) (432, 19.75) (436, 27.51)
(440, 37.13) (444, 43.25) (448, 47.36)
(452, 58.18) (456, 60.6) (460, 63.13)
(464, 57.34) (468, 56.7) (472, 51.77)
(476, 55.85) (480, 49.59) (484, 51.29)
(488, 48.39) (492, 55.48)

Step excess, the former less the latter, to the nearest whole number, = 6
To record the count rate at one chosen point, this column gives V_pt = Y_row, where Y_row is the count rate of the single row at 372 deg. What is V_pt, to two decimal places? 35.52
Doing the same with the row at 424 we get 29.75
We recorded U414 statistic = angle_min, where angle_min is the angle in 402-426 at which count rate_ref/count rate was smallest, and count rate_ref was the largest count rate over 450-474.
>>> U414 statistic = 412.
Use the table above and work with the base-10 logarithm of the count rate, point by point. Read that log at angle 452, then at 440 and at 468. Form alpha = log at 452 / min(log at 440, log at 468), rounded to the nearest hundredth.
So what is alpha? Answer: 1.12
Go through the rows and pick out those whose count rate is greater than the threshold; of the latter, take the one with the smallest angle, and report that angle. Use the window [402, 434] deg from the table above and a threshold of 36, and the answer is 408 deg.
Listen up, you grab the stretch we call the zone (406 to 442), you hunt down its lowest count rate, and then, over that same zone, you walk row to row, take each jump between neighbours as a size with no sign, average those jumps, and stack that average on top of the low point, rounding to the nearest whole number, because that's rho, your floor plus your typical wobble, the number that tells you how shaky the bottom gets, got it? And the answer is 25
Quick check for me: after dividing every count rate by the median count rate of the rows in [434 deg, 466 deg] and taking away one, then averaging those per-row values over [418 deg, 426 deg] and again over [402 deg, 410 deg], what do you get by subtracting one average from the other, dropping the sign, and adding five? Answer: 5.02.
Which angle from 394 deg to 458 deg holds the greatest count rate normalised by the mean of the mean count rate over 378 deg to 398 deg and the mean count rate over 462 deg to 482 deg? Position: 456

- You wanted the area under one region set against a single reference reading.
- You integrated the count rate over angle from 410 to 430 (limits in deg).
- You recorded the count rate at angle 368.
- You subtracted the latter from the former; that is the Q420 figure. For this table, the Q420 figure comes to 616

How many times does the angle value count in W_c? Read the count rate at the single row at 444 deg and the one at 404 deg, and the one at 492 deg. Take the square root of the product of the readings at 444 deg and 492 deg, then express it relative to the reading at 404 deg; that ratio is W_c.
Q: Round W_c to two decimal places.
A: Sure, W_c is 1.48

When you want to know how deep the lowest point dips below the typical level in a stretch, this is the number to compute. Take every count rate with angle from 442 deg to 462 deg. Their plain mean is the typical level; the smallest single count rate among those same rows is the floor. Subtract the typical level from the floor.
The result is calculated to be -11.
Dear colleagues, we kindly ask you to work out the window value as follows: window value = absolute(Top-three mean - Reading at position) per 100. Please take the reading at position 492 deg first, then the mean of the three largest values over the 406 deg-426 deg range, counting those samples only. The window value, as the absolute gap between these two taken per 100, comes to 0.18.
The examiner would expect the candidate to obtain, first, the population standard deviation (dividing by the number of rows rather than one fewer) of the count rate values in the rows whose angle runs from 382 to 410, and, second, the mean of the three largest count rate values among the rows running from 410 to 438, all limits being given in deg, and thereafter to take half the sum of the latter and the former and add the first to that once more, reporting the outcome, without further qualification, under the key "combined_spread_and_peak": 29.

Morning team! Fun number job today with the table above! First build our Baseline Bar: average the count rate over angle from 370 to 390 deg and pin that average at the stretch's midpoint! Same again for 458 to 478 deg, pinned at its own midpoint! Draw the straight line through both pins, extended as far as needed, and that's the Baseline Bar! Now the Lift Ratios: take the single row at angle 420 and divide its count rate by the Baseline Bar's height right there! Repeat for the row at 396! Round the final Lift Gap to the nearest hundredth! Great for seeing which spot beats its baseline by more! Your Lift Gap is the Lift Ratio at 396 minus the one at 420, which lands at -0.03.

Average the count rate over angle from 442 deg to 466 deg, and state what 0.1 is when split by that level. 0.0018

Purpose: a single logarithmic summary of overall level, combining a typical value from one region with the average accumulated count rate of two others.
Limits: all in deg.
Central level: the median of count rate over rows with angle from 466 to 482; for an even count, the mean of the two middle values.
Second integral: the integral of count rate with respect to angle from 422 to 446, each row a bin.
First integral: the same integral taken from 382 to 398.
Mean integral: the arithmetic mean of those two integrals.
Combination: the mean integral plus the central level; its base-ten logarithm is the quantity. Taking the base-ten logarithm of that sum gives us 2.85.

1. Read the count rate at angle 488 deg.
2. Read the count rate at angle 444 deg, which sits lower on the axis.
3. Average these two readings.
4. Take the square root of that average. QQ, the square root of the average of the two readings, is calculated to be 6.8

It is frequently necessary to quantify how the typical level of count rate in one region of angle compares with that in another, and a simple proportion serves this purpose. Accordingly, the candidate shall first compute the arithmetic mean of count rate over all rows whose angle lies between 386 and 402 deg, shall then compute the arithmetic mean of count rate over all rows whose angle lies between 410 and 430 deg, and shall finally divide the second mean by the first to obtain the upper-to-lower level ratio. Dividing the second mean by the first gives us 1.1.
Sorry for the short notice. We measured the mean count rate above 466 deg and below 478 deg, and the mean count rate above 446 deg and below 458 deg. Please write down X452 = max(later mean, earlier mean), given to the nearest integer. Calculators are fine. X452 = 55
